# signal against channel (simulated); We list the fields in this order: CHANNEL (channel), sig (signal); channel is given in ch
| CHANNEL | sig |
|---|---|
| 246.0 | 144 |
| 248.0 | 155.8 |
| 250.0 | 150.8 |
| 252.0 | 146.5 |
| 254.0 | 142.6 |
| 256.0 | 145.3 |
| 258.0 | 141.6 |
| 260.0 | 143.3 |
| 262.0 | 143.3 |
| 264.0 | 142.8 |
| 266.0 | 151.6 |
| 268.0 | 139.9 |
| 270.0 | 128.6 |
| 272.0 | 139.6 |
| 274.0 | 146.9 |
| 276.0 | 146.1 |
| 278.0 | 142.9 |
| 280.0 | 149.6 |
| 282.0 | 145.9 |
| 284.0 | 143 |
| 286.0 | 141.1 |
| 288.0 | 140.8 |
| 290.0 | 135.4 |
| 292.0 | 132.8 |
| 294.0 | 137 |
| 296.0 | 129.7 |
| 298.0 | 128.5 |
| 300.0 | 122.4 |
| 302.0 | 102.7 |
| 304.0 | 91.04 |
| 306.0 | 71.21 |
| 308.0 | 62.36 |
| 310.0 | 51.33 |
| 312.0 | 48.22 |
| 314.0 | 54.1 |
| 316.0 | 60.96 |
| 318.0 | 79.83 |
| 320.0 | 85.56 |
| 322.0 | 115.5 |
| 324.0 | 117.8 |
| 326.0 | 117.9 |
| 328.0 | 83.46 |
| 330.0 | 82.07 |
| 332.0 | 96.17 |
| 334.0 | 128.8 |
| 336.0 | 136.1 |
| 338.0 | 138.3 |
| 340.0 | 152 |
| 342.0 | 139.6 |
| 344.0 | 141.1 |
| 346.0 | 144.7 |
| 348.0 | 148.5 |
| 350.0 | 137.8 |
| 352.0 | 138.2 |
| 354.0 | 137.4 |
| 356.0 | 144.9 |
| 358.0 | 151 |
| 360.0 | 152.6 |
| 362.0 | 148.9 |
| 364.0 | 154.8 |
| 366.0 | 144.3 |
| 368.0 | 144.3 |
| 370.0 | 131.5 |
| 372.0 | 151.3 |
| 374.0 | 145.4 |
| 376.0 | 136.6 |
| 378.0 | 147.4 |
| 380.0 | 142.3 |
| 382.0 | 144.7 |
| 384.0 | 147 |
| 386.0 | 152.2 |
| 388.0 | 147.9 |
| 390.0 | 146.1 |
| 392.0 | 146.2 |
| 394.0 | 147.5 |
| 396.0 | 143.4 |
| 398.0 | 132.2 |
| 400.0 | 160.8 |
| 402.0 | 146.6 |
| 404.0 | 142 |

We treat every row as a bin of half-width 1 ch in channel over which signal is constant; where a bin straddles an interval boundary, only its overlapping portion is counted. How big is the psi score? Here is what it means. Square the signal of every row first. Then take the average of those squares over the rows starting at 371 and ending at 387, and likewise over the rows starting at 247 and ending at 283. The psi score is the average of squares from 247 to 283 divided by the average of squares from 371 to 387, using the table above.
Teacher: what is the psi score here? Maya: 0.98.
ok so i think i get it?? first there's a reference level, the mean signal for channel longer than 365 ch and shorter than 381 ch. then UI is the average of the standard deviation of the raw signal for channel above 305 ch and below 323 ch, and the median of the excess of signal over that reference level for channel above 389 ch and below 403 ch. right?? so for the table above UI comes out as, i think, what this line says 12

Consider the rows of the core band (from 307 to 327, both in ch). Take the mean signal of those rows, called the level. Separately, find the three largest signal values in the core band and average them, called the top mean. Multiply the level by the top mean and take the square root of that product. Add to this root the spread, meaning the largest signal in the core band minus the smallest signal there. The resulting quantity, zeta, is 166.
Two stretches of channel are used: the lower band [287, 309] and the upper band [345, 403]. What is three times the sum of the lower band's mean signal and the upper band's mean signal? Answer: 778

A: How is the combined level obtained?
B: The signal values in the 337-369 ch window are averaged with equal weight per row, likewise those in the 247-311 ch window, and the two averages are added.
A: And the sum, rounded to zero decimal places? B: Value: 276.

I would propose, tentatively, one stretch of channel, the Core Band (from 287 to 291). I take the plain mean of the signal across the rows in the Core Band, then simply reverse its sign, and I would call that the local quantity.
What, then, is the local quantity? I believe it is -138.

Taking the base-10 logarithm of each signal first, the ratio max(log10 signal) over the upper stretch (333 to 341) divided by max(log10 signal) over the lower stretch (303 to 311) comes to 1.11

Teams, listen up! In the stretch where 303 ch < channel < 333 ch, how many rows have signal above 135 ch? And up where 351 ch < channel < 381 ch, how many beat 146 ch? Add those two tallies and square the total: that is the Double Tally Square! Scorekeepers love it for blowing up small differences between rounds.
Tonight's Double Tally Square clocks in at 36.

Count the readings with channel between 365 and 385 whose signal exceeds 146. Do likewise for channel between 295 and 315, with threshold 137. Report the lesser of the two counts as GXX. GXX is 0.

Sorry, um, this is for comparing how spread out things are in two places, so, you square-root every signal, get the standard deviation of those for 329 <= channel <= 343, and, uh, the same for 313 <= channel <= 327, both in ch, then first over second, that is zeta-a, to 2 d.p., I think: 0.82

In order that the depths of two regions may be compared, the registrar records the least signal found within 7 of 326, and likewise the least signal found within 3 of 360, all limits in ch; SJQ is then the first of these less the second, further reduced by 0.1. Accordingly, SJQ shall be -67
